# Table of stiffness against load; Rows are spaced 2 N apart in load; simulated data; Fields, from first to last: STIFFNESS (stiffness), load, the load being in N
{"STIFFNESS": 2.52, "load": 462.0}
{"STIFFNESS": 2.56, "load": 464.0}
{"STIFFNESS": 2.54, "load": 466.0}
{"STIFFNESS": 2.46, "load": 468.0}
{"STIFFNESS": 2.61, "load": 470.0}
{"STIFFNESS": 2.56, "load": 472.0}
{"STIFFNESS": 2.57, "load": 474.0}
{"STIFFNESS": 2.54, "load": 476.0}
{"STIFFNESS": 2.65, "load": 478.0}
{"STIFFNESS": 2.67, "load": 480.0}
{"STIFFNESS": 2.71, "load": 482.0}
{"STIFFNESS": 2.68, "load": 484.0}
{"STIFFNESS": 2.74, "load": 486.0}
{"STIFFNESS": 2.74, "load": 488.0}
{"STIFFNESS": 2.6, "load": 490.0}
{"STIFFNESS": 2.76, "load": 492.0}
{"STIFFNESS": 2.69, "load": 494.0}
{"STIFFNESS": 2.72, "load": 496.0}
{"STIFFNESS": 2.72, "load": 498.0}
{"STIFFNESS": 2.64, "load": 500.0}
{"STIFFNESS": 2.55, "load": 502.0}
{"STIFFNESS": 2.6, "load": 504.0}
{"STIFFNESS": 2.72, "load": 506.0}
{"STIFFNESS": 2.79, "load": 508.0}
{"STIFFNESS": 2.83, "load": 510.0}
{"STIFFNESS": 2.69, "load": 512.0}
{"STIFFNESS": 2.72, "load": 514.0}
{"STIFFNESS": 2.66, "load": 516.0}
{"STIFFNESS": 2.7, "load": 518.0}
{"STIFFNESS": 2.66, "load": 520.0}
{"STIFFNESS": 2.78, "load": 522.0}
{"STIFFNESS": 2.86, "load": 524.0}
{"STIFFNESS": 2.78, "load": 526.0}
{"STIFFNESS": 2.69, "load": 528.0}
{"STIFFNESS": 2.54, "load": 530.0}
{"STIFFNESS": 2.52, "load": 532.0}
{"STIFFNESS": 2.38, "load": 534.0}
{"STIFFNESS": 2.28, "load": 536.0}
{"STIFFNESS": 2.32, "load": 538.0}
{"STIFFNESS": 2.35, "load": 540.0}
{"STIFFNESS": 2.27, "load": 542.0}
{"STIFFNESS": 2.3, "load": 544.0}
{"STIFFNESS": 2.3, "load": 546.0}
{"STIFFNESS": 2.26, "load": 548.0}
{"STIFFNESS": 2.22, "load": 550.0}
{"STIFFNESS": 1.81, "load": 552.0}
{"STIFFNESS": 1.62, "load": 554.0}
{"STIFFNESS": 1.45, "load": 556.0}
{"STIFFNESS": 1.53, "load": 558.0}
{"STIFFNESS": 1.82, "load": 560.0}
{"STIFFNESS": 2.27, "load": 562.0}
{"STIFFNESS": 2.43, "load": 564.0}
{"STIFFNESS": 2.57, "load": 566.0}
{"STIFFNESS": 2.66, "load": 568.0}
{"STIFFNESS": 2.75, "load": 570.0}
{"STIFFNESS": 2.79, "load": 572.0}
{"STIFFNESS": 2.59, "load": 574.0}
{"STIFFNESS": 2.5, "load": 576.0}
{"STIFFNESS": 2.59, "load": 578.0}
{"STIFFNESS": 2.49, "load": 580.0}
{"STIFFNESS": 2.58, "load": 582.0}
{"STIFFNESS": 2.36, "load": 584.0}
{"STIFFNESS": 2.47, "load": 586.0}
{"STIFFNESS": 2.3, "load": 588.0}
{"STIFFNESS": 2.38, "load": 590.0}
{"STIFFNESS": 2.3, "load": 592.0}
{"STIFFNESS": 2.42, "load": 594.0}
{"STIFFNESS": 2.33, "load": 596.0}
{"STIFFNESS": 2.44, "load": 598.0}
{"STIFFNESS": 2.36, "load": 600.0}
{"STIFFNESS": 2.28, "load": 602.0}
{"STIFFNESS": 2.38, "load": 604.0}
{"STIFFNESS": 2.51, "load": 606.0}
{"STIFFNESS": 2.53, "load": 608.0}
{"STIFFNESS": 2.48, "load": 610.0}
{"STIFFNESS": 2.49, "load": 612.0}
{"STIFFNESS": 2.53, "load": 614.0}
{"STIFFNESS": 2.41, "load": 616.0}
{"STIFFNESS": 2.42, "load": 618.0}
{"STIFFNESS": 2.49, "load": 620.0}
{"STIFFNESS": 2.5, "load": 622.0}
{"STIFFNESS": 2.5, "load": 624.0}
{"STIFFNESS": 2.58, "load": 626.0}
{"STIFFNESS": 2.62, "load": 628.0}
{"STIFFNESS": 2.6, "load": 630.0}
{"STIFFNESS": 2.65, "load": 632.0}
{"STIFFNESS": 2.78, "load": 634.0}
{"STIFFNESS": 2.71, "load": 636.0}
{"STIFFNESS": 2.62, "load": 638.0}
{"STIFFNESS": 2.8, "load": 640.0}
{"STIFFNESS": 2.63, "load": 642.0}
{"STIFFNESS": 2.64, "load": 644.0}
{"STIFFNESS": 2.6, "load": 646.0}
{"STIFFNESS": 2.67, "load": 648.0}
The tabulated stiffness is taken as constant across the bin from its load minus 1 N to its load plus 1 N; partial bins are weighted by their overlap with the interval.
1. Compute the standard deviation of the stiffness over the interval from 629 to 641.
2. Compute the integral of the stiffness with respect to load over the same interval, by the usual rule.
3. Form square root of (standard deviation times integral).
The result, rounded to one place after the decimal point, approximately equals 1.6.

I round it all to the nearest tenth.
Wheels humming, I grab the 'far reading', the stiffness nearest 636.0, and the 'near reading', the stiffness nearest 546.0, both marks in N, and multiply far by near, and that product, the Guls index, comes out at 6.2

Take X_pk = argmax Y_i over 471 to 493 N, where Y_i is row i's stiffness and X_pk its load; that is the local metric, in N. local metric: 492.0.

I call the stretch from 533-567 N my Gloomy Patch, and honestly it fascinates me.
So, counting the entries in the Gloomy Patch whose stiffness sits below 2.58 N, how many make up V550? 17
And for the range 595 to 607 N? 6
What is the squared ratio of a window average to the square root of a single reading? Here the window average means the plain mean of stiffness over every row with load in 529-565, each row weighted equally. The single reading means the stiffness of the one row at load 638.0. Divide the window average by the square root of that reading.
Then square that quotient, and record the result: 1.8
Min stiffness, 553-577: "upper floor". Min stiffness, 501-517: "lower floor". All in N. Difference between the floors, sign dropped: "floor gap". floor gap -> 1.1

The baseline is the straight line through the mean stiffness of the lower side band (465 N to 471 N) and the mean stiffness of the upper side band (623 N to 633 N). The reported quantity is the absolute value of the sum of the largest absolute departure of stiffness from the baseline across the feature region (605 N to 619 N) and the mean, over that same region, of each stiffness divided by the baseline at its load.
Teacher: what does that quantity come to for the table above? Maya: 1.14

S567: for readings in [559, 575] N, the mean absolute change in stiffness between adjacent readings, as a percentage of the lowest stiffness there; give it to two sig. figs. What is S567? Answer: 9.2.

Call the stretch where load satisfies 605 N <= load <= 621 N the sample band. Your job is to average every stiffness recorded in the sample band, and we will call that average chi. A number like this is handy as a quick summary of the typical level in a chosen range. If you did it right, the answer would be 2.48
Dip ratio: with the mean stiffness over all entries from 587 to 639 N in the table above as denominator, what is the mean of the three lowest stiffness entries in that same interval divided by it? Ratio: 0.92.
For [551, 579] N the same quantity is 0.68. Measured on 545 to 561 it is 0.82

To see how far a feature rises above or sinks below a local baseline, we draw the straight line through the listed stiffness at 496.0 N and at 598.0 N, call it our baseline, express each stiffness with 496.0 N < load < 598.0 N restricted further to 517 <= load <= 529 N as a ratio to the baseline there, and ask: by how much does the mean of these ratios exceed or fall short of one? 0.037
